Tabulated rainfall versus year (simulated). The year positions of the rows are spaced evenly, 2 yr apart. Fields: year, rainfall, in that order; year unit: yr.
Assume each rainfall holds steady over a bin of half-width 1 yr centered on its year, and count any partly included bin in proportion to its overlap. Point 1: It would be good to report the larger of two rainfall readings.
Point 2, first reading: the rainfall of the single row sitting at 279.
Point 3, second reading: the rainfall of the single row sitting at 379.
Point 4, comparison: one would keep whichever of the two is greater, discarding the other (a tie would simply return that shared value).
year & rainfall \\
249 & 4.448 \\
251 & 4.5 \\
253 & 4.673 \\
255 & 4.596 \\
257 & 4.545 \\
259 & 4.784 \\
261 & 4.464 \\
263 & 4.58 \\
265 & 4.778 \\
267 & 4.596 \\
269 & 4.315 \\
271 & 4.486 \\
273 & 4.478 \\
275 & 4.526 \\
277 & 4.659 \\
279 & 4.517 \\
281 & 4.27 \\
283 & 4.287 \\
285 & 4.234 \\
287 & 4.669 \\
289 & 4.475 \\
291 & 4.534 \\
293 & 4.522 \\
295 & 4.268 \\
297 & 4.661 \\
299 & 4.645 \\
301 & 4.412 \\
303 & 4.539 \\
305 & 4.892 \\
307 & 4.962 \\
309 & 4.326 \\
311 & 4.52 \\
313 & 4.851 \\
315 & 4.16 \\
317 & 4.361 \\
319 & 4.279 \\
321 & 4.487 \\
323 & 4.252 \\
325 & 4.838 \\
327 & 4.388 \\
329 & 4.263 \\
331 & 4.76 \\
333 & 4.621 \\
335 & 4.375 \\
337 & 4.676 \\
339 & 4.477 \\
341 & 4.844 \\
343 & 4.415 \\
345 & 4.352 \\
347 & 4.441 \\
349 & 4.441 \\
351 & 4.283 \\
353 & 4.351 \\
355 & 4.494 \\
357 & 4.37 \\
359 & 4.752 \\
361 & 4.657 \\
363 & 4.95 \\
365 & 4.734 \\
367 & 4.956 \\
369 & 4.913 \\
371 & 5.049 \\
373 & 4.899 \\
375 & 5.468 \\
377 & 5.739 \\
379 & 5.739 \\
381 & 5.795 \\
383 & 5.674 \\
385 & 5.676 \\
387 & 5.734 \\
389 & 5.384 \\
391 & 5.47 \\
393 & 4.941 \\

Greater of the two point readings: 5.7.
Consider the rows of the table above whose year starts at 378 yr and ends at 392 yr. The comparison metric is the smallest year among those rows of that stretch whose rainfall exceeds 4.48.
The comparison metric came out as 379 yr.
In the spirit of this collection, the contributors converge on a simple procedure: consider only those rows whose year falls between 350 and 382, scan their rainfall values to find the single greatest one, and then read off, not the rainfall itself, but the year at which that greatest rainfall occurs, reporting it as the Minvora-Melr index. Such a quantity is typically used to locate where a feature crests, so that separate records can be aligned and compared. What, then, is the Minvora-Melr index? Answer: 381 yr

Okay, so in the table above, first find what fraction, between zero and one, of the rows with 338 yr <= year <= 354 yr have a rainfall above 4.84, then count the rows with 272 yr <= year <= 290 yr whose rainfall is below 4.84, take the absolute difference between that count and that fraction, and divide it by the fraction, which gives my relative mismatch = 71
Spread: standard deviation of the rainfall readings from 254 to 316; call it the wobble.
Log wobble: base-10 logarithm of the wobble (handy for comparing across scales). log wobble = -0.71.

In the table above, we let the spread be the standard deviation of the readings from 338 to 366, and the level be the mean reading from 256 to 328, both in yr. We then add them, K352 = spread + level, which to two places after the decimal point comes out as 4.72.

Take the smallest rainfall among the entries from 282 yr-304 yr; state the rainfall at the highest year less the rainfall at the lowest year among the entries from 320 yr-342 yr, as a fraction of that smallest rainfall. 0.08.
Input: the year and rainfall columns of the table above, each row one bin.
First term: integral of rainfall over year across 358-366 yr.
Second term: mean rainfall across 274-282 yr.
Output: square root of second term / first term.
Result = 0.343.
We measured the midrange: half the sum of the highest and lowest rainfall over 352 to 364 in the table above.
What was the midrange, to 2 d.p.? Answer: 4.65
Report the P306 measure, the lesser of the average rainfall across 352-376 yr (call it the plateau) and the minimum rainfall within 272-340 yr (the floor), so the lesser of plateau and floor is 4.16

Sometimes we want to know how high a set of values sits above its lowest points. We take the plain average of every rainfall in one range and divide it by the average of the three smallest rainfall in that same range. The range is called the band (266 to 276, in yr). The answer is 1.01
